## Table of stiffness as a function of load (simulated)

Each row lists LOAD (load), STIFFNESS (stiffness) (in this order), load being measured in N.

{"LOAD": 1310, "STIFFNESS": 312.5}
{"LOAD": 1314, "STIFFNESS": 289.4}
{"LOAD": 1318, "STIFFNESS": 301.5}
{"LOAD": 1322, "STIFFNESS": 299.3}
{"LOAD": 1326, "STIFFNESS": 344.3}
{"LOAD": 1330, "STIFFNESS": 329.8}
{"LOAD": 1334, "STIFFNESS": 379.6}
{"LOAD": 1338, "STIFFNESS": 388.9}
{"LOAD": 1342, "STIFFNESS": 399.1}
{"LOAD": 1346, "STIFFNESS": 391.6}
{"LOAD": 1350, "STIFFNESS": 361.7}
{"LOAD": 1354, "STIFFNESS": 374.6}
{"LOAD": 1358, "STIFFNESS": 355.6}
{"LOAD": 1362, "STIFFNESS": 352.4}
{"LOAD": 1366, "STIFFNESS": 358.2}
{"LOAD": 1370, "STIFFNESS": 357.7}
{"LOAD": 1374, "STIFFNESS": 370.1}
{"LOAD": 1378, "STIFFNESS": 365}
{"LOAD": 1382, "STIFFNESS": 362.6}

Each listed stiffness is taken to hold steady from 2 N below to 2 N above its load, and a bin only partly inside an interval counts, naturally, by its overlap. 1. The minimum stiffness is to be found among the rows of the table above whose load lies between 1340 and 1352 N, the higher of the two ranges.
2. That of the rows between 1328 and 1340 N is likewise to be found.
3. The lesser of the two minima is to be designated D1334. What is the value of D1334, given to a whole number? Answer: 330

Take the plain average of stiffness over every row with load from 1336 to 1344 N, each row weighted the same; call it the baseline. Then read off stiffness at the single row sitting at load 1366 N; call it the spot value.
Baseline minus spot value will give 36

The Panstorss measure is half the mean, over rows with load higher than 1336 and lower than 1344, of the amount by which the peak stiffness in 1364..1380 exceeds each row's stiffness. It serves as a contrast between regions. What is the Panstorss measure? -12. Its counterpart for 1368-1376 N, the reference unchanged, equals 3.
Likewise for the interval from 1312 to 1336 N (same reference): 23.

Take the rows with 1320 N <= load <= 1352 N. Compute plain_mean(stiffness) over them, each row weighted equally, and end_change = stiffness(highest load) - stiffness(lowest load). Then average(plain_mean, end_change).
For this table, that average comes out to 212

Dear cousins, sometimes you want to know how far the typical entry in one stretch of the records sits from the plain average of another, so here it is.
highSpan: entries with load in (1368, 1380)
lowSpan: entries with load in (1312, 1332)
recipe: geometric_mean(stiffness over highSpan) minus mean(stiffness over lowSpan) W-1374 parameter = 51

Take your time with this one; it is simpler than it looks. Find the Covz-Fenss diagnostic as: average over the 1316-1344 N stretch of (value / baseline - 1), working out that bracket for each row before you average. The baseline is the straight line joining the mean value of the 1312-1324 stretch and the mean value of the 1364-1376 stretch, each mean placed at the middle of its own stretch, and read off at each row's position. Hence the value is 0.12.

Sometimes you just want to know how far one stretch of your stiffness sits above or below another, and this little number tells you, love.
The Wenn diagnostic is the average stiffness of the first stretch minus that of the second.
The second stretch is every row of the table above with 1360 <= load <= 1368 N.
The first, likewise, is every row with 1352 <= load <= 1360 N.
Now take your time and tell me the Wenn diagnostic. 10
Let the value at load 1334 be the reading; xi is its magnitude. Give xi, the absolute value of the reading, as 380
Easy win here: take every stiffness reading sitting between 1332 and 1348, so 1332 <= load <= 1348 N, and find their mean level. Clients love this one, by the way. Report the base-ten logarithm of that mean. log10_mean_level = 2.59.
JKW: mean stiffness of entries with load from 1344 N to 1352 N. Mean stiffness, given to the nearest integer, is 377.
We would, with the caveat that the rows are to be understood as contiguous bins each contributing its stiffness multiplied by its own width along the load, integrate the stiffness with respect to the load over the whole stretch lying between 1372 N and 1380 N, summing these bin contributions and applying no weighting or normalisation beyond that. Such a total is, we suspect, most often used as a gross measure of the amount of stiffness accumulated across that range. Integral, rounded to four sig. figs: 2940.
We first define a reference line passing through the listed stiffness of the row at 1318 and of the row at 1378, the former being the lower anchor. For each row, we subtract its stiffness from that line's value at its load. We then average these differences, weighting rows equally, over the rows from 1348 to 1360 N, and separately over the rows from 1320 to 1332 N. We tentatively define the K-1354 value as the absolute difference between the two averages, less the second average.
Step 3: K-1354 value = 24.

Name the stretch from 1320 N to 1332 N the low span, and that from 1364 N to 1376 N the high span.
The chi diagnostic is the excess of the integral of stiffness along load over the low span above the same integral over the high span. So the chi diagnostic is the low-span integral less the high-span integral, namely -450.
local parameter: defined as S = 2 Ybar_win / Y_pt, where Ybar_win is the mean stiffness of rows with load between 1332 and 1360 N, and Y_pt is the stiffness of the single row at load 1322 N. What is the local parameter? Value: 2.5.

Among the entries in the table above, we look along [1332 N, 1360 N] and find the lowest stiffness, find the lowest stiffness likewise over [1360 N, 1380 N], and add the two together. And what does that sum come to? 708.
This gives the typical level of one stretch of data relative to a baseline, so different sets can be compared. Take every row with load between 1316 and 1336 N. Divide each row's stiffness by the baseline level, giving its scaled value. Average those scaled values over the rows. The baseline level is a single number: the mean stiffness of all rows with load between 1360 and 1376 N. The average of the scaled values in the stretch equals 0.92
